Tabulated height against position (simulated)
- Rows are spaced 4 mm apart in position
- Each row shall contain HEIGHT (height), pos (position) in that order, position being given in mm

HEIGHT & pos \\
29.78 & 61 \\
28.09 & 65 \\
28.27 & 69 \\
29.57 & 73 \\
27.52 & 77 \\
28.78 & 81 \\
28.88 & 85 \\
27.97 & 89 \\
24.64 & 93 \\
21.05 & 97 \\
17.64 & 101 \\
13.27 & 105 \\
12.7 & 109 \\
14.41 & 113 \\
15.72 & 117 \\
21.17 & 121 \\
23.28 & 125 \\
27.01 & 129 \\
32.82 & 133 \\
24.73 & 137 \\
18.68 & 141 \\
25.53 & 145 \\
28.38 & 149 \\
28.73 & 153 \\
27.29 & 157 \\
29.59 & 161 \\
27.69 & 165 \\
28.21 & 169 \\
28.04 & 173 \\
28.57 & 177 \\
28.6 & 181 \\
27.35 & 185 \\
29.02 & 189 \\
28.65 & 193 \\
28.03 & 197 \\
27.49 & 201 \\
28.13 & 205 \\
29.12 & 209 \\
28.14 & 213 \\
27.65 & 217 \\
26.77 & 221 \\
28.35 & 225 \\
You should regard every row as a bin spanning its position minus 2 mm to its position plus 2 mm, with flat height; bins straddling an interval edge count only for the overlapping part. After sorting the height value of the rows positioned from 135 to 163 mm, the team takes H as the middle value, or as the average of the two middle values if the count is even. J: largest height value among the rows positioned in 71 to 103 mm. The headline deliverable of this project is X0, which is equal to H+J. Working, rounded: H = 27.3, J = 29.57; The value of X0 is 57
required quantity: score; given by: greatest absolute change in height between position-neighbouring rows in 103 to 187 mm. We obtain 8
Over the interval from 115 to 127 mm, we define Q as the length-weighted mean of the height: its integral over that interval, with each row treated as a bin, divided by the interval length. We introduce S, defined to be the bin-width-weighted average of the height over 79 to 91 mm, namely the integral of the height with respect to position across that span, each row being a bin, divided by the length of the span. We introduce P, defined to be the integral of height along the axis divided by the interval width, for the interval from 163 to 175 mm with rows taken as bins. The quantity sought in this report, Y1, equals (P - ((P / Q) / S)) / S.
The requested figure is 0.98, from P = 28.0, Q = 20.1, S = 28.5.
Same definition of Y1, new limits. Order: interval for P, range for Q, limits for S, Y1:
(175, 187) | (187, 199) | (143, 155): 1.02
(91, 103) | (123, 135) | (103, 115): 1.56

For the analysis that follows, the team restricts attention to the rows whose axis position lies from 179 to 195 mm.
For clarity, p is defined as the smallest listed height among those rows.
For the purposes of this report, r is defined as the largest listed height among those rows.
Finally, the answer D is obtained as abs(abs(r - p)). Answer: 1.7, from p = 27.35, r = 29.02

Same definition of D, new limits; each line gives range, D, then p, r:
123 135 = 9.5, 23.28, 32.82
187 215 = 1.6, 27.49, 29.12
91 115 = 11.9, 12.7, 24.64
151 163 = 2.3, 27.29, 29.59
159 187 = 2.2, 27.35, 29.59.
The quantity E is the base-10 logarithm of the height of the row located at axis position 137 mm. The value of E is 1.39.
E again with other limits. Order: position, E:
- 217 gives 1.44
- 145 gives 1.41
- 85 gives 1.46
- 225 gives 1.45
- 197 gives 1.45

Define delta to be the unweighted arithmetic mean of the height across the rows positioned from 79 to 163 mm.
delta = 23.4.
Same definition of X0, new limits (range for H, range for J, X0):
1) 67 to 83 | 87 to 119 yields 56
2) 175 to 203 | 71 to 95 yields 58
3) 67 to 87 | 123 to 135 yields 62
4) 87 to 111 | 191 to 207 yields 48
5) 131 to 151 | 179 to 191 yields 55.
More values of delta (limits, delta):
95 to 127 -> 17.4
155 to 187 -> 28.2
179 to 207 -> 28.2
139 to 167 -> 26.6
